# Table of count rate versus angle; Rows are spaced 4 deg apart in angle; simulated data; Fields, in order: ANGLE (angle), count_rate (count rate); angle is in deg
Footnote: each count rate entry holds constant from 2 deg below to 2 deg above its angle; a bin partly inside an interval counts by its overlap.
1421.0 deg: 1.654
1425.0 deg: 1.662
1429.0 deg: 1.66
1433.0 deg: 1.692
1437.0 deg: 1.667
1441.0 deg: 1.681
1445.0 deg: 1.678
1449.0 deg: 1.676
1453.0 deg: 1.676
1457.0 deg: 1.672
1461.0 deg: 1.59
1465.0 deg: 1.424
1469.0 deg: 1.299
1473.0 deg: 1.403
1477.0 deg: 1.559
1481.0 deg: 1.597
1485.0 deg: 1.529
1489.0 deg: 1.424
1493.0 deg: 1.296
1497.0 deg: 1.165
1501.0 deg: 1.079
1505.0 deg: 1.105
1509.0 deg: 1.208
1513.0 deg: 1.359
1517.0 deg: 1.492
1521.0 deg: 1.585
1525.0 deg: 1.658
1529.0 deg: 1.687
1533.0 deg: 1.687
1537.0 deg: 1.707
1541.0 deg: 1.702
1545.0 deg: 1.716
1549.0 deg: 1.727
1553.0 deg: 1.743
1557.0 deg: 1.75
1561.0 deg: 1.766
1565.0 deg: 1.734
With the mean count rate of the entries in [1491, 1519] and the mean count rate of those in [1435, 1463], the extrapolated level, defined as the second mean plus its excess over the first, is 2.1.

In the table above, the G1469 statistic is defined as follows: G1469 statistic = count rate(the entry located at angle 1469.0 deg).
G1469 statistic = 1.299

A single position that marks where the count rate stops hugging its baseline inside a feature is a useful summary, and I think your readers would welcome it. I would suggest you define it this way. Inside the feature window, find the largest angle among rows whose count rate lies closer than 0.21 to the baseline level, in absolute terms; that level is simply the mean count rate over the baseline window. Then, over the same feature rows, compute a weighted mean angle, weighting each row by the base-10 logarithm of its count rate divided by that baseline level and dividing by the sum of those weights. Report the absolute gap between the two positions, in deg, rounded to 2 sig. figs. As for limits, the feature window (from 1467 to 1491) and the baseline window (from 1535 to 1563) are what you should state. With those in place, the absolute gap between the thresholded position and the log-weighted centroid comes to 7.5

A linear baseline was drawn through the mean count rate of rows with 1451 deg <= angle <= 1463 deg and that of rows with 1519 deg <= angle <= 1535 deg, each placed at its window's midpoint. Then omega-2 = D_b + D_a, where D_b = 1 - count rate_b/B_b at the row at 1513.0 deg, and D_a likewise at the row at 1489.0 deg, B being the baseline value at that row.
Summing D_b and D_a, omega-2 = 0.31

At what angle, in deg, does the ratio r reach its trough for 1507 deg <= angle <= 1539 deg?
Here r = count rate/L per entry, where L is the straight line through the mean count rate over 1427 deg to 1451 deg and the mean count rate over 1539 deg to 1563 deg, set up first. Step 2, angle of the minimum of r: 1509.0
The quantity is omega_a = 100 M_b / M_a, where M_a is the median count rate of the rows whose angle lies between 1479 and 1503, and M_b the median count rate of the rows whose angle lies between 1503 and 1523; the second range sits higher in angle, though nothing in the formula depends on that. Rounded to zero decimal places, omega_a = 100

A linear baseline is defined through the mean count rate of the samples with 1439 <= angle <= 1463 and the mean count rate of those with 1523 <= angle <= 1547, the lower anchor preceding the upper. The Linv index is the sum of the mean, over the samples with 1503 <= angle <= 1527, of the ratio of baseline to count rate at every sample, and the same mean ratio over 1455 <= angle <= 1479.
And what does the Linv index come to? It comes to 2.4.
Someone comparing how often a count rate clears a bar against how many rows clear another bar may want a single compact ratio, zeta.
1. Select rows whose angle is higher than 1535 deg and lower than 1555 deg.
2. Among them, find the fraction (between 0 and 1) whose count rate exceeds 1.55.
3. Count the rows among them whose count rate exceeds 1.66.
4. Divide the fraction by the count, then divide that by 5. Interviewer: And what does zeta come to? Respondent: 0.040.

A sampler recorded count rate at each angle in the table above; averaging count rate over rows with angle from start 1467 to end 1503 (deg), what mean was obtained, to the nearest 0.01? 1.37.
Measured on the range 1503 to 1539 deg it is 1.50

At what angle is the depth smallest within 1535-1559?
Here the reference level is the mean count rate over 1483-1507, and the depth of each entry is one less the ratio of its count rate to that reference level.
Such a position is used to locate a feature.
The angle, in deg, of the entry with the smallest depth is 1557.0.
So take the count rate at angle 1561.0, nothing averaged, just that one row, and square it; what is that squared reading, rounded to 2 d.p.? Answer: 3.12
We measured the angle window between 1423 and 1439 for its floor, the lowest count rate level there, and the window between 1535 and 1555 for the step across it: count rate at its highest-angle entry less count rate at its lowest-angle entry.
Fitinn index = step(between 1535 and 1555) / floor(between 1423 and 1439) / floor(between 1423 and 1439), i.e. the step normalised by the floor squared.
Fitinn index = 0.013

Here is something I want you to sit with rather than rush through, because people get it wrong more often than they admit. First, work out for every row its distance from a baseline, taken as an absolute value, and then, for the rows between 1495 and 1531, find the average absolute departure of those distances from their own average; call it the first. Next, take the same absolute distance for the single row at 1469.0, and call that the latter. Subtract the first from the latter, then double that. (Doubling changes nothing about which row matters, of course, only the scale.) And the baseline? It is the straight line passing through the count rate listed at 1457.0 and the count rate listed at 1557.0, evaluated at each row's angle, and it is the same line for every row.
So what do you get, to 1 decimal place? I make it 0.4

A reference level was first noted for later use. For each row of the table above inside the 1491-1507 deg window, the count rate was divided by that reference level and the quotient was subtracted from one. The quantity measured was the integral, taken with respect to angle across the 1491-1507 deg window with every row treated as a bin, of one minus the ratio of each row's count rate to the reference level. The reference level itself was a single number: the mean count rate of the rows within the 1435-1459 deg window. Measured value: 4.9 deg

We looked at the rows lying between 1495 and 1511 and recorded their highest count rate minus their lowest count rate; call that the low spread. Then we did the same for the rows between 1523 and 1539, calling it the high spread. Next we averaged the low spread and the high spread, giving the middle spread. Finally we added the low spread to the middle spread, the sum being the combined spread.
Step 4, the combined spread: 0.2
